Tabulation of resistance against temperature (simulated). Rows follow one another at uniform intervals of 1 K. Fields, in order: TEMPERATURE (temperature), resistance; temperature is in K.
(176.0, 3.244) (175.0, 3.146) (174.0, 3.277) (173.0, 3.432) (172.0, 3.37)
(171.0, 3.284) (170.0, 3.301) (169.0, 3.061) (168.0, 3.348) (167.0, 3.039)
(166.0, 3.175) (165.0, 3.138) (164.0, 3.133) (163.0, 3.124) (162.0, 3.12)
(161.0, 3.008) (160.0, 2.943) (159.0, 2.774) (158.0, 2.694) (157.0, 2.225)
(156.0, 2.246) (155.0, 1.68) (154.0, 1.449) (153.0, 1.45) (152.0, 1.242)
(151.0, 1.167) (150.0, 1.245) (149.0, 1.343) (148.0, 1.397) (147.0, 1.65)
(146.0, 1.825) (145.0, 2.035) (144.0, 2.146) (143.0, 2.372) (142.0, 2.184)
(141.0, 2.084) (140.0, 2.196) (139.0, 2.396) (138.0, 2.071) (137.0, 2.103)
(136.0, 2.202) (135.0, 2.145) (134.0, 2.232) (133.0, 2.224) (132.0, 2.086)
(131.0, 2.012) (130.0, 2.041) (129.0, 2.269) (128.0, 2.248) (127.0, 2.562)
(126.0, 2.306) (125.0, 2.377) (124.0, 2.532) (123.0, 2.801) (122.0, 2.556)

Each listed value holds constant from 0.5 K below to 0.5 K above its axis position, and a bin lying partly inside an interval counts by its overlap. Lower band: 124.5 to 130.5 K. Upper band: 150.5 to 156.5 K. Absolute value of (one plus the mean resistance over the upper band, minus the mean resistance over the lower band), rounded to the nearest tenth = 0.2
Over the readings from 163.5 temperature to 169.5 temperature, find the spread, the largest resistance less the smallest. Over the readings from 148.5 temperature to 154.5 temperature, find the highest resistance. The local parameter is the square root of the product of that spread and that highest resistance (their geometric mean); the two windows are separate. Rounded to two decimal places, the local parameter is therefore 0.67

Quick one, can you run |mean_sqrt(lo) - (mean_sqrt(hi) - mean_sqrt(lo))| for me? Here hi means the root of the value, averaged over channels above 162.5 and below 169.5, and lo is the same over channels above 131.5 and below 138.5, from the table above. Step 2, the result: 1.16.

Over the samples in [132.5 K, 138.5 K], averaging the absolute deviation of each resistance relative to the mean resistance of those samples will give 0.06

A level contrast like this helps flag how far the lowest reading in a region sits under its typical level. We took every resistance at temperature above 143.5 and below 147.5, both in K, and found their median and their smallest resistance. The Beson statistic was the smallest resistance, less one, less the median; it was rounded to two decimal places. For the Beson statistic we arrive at -1.28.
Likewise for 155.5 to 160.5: -1.47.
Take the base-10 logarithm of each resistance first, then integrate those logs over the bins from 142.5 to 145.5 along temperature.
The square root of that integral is 1.01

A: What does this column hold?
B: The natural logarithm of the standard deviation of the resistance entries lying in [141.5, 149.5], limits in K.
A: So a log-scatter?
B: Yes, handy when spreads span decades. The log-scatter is -1.0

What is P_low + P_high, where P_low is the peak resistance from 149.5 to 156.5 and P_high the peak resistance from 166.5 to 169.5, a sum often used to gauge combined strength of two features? 5.6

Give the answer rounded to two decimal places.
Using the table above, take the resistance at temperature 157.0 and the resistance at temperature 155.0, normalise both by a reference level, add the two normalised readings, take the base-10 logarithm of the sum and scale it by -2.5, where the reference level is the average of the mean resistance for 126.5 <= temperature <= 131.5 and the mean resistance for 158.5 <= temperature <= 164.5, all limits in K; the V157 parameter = -0.43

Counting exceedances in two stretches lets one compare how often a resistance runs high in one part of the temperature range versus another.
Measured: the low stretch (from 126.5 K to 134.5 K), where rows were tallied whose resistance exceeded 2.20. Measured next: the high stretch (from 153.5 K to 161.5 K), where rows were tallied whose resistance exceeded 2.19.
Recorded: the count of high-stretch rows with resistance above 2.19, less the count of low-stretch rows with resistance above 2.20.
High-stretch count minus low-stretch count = 1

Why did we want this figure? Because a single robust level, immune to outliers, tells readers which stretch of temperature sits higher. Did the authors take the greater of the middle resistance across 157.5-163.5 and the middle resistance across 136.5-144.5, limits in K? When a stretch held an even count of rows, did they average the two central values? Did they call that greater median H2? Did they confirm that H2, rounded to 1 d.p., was 3.0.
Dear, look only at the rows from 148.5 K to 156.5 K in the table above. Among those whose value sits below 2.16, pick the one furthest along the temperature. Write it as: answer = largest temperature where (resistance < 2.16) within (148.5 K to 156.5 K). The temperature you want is 155.0 K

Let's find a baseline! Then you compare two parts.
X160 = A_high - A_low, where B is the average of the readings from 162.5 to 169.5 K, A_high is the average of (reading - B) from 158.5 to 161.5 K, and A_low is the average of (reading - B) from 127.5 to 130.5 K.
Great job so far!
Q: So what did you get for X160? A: 0.7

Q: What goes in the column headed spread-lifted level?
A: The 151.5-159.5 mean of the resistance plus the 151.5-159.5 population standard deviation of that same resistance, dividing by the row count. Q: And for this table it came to 2.5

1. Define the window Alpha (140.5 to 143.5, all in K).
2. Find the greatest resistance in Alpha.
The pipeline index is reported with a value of 2.372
